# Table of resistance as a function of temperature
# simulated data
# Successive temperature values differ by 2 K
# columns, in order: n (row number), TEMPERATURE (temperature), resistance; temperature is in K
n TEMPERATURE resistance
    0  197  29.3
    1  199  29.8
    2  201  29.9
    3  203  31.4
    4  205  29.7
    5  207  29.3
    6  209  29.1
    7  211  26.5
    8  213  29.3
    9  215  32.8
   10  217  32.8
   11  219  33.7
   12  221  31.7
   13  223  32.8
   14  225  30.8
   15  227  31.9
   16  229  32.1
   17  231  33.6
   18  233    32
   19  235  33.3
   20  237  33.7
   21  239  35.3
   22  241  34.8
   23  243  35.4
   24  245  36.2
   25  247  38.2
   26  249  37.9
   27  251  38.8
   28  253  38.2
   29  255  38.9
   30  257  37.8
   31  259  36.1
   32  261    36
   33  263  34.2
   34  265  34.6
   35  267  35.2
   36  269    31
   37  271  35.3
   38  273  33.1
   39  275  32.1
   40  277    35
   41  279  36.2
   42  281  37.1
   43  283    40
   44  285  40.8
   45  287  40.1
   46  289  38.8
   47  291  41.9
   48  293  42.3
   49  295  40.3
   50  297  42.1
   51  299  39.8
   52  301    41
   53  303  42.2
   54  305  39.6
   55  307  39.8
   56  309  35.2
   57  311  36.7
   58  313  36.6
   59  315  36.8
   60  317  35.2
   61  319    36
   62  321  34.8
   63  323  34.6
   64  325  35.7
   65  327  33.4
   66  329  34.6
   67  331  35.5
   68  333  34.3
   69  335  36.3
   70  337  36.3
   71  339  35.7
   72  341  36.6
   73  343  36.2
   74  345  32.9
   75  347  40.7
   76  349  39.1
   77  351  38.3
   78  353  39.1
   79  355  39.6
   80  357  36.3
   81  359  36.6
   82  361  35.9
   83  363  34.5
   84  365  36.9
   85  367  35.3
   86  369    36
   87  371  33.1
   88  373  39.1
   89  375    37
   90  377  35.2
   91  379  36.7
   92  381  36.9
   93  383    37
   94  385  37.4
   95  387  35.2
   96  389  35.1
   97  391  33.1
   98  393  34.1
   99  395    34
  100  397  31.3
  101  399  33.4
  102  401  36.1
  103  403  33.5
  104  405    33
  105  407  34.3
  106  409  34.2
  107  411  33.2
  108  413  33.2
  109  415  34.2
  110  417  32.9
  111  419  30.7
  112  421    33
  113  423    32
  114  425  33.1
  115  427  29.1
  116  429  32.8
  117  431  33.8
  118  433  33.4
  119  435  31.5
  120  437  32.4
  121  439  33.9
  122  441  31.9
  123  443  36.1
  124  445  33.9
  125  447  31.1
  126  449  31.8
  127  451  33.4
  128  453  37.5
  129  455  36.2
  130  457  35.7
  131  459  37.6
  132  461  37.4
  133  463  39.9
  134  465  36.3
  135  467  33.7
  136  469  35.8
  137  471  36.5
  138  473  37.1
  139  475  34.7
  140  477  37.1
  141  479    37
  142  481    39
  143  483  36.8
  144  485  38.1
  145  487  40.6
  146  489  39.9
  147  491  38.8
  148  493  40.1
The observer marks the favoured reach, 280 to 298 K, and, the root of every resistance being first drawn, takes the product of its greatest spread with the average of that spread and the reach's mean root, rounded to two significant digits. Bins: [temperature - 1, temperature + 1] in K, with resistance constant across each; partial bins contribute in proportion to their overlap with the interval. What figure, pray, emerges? 1.4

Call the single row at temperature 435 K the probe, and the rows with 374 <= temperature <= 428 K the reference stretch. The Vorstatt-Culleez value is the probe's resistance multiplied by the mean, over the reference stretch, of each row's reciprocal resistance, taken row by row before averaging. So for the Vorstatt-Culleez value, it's 0.93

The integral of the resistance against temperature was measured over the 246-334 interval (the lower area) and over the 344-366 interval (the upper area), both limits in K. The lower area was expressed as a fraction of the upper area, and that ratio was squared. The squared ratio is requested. 16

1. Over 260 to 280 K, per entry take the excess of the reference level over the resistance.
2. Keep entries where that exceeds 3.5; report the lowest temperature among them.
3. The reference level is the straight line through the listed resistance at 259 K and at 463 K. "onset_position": 269 K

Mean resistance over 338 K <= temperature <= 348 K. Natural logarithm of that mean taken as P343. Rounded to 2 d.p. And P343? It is 3.60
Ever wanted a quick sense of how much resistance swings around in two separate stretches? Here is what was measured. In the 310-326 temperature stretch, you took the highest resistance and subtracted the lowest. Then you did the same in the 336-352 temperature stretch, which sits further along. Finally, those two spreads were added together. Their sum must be 10.0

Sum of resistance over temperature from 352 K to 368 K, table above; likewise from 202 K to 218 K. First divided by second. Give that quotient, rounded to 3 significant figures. 1.22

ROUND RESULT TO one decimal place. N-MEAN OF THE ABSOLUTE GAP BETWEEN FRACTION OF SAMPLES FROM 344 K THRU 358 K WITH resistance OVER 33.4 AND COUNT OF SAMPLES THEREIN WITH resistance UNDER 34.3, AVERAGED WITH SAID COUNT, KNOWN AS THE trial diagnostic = 0.6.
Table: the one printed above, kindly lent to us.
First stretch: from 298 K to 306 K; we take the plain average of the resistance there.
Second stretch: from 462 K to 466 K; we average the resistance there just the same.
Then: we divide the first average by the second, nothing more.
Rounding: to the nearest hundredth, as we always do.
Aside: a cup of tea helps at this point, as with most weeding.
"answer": 1.07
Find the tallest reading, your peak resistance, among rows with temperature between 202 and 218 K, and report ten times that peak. 328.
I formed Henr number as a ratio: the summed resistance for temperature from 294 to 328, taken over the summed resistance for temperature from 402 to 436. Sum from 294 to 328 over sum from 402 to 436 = 1.15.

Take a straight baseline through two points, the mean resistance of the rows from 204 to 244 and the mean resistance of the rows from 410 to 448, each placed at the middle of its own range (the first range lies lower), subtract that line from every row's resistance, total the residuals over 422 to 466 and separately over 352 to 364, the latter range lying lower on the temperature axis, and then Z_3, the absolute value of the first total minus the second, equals 2.2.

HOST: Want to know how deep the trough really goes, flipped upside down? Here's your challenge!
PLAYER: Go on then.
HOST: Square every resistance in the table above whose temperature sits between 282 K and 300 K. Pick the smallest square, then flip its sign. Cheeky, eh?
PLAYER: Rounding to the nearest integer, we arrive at -1505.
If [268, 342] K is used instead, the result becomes -961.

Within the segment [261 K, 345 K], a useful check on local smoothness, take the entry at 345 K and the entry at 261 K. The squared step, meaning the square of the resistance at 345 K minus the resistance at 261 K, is 10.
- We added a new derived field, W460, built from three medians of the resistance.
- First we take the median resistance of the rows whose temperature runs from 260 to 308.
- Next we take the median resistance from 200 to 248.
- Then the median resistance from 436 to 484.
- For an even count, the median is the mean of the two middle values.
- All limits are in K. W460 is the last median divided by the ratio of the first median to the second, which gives 30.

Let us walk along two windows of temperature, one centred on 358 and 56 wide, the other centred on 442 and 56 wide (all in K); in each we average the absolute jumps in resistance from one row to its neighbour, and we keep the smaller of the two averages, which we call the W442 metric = 1.7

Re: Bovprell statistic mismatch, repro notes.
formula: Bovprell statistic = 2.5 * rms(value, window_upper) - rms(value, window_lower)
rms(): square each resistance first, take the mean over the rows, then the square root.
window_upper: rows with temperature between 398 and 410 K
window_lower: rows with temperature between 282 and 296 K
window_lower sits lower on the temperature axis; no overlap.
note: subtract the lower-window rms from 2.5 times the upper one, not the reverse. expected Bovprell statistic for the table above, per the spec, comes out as 44.6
